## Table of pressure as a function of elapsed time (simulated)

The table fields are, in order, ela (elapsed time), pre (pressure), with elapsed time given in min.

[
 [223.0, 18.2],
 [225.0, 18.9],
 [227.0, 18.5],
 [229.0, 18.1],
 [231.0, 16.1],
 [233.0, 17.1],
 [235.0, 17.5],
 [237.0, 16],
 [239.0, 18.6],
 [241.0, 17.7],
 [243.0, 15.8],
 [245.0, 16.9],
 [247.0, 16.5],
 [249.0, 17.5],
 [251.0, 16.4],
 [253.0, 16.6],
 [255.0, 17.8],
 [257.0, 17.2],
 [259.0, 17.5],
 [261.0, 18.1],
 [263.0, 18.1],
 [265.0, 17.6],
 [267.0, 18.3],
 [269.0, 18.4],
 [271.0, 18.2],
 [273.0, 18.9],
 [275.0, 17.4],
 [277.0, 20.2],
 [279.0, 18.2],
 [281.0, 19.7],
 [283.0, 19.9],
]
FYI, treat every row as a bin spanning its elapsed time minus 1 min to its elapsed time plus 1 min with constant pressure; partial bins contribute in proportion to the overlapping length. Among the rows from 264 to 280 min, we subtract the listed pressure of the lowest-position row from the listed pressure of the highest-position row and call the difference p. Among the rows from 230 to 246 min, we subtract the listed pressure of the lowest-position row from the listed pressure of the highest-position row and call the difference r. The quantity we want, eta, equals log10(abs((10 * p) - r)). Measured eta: 0.7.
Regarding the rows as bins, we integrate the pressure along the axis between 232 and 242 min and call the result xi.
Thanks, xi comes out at 174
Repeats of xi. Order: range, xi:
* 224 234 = 177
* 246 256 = 170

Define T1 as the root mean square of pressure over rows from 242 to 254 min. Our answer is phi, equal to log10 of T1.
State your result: 1.22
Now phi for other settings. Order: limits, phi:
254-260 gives 1.24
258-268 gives 1.25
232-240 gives 1.24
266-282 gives 1.27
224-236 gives 1.25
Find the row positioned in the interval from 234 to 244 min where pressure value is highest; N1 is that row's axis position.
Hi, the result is 239.0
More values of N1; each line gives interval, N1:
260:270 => 269.0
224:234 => 225.0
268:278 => 277.0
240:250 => 241.0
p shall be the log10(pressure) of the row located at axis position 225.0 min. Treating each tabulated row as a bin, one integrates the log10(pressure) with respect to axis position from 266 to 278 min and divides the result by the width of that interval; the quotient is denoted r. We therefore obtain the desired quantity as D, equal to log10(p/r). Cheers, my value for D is 0.003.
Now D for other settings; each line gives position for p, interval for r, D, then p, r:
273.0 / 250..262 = 0.014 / 1.276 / 1.24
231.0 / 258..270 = -0.017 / 1.207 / 1.26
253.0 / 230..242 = -0.005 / 1.220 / 1.23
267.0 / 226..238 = 0.009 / 1.262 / 1.24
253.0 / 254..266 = -0.010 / 1.220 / 1.25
